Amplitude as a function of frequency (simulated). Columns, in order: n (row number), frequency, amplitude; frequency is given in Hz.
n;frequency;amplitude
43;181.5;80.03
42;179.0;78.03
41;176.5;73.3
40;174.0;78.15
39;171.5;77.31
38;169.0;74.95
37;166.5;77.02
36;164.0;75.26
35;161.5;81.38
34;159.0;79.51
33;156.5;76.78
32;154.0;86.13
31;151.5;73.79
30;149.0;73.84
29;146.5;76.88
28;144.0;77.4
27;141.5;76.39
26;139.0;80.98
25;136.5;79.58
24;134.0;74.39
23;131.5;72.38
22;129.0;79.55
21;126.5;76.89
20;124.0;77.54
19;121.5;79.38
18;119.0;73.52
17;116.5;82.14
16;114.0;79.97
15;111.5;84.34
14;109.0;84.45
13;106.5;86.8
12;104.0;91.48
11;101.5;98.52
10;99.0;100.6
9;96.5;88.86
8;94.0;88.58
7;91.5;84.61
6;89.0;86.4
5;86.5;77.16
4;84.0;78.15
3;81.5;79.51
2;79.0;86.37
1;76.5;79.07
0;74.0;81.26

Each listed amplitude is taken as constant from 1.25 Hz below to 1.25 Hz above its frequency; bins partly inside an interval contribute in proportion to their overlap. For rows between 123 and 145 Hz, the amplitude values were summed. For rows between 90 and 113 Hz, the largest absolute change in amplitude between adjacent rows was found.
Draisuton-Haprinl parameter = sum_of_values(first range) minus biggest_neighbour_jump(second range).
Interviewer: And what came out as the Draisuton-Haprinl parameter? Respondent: 683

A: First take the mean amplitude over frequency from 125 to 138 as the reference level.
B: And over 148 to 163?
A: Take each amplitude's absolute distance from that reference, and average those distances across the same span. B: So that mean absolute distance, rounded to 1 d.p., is 3.8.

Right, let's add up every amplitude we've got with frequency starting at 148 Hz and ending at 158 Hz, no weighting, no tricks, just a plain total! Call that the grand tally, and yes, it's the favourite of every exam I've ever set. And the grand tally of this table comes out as 311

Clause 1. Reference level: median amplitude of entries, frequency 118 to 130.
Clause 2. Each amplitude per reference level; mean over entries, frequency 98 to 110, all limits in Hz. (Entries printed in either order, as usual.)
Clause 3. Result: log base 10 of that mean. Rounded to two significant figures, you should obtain 0.076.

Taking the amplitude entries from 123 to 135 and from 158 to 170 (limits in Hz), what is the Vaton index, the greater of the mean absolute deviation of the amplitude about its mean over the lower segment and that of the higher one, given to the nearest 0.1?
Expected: 2.3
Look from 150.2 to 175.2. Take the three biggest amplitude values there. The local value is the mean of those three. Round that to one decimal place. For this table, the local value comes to 82.3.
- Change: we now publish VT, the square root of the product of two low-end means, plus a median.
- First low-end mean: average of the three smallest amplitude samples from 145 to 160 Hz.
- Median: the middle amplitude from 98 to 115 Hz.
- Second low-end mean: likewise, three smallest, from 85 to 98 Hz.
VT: 165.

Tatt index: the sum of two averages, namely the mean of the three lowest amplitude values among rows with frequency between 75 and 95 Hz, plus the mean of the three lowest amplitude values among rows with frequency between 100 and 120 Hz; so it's 157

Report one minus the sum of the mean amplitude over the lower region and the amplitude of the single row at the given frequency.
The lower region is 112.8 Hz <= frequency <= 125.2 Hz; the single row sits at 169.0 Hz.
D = -152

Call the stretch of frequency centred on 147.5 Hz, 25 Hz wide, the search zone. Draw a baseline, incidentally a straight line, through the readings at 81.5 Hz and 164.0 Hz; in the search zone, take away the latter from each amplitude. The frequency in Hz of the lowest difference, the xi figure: 149.0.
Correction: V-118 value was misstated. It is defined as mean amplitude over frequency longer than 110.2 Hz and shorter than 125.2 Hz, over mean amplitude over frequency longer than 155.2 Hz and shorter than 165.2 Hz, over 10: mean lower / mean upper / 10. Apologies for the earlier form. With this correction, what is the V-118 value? 0.102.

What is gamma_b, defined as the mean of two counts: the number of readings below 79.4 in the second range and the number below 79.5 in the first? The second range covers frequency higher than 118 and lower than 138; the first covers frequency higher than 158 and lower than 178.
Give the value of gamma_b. 6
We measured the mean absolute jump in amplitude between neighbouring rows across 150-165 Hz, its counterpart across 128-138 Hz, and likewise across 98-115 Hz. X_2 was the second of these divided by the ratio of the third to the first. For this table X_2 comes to 9.03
